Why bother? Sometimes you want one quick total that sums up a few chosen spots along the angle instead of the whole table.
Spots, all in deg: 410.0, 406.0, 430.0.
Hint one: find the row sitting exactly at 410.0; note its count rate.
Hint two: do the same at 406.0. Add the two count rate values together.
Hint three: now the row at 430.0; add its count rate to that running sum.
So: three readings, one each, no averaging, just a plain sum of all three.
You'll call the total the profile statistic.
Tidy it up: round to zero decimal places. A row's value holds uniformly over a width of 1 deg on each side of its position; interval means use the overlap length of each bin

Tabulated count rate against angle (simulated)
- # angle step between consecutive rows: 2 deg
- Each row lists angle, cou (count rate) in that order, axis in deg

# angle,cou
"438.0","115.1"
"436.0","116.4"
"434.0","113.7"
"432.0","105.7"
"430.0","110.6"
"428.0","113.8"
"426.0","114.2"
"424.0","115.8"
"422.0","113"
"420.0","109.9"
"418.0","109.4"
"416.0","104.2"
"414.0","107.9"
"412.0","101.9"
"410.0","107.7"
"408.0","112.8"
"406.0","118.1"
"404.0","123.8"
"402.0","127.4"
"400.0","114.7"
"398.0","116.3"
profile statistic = 336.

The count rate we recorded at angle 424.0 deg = 115.8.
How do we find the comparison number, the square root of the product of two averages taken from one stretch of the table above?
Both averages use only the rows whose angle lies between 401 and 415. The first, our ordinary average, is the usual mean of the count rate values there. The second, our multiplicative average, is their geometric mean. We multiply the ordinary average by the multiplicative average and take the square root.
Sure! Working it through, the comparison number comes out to 114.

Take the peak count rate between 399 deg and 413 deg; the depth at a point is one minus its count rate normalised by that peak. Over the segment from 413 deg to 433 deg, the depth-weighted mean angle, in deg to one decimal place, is 422.6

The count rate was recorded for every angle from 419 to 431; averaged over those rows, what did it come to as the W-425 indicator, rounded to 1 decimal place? 112.9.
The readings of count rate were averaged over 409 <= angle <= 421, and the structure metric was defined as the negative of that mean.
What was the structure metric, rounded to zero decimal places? -107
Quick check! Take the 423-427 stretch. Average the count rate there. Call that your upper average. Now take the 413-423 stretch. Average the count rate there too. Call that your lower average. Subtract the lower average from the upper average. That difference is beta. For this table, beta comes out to 6.1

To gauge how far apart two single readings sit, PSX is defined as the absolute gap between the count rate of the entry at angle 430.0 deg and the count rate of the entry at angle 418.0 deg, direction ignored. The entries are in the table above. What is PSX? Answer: 1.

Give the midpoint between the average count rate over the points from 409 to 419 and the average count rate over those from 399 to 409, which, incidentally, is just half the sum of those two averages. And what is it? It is 113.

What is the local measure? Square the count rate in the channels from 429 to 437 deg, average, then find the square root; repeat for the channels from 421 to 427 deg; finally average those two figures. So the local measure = 113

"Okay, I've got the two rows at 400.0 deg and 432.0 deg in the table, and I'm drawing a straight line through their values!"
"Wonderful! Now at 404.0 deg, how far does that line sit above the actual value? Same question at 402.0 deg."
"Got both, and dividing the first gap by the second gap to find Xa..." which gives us 0.77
